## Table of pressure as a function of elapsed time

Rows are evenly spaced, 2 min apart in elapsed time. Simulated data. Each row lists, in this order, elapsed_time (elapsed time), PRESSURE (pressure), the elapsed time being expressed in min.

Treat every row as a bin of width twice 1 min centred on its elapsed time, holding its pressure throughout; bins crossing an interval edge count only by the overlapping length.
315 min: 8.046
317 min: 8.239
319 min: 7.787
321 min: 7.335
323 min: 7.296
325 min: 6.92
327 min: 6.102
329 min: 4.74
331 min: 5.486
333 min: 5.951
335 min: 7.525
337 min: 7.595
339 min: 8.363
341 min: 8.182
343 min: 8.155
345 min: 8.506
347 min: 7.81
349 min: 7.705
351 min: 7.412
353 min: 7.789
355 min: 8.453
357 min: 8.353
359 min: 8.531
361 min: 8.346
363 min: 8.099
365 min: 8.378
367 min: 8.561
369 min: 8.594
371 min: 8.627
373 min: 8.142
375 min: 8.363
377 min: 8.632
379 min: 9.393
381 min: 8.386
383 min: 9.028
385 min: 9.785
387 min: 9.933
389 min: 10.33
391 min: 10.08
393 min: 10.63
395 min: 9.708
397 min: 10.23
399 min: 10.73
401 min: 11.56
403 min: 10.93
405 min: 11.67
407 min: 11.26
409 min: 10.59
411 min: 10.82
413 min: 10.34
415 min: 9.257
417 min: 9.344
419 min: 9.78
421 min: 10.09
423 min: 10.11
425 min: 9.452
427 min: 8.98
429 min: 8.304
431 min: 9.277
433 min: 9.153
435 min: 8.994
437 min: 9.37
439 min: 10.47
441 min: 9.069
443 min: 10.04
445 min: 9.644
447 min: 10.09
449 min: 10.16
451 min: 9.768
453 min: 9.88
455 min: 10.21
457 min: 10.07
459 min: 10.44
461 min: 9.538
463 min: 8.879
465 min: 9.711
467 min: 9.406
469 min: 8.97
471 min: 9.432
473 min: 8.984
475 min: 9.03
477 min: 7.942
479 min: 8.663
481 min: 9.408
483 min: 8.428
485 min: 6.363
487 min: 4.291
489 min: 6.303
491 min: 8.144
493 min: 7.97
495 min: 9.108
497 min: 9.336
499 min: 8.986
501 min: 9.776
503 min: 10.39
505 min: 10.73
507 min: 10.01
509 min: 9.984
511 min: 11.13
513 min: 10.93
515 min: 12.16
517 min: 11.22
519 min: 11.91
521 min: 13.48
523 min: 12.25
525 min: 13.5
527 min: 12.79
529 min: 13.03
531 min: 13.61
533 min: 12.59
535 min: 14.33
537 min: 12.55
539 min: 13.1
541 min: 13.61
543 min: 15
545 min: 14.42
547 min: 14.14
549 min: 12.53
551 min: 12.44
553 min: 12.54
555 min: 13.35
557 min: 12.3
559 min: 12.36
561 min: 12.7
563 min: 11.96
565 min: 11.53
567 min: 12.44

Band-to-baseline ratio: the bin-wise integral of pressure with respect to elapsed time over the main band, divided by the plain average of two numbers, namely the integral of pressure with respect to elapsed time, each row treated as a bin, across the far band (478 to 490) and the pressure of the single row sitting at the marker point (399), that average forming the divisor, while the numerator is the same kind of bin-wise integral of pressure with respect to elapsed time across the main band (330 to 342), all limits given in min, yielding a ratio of 1.77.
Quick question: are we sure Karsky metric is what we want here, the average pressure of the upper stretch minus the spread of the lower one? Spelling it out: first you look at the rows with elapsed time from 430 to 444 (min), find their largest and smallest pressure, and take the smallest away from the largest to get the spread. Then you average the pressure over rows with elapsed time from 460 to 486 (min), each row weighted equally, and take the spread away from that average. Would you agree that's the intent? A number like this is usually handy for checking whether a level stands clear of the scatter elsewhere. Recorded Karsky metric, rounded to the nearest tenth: 7.4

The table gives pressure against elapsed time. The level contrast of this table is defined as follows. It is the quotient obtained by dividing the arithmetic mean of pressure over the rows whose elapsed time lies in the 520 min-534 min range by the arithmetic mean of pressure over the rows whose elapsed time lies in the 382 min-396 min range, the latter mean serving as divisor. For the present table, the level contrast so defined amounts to 1.3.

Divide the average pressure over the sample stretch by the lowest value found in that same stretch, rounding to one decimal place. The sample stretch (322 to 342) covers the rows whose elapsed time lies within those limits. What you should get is 1.4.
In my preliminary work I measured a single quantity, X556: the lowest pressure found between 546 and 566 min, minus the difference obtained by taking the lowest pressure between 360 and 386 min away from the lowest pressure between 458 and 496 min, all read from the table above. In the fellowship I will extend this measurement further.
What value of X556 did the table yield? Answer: 15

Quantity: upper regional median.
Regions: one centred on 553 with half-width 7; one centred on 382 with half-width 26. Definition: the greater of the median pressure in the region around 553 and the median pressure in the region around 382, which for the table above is 12.5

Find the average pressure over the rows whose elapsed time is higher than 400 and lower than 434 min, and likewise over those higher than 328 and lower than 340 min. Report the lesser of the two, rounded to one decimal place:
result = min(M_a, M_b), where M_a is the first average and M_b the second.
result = 6.6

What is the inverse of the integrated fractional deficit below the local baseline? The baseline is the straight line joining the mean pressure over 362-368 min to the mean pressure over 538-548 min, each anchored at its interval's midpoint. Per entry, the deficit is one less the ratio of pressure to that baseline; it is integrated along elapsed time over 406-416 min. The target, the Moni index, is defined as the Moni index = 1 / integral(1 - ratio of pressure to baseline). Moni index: -1.5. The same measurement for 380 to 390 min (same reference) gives -1.8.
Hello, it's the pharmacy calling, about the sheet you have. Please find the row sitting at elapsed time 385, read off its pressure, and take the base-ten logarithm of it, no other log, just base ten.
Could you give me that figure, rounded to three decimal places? 0.991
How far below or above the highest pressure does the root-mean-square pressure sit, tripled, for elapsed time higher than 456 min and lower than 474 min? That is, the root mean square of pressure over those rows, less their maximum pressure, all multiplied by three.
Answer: -2.8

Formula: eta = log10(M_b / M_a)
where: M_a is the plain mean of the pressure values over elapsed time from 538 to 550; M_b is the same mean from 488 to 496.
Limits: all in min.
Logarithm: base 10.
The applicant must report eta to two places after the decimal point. -0.24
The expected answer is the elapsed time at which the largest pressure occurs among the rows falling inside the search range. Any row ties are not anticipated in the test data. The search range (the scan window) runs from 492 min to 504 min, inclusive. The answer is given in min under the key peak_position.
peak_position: 503 min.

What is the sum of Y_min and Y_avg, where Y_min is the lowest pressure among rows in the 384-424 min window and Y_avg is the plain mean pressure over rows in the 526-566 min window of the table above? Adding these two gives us 22.3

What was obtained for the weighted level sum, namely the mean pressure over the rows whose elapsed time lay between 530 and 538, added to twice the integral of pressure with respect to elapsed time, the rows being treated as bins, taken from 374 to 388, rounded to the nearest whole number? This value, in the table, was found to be 267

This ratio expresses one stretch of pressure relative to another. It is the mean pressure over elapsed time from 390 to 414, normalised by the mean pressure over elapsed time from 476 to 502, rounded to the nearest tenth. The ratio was 1.3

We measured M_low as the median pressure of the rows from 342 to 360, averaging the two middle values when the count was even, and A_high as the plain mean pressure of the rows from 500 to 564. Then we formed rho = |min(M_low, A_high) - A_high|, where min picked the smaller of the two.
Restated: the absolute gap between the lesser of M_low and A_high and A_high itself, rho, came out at 4.2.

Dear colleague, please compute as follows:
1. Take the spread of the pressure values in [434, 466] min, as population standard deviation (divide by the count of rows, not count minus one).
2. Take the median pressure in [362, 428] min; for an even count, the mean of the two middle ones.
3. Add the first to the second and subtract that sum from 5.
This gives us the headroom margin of -5.3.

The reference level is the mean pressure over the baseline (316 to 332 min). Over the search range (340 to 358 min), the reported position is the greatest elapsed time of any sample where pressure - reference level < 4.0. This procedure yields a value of 357 min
